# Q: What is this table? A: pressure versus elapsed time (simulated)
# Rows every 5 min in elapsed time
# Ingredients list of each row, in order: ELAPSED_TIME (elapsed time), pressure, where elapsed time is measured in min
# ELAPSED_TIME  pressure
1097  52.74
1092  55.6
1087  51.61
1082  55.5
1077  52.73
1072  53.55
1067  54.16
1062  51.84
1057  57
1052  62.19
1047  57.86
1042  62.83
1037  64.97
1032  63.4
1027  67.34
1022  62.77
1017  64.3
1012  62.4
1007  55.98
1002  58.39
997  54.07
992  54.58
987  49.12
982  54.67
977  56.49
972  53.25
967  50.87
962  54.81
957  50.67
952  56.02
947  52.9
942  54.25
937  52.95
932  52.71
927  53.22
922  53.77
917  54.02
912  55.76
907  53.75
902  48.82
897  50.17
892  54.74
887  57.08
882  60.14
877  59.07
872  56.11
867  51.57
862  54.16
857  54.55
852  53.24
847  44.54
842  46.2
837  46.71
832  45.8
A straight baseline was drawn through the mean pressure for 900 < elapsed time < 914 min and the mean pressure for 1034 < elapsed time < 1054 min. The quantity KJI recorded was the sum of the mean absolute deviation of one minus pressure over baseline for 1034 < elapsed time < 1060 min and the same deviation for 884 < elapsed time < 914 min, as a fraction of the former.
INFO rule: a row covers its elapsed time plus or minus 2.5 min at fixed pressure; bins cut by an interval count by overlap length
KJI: 2.0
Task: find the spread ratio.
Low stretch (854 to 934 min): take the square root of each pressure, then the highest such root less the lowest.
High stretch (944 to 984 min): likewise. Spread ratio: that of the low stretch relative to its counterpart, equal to 1.9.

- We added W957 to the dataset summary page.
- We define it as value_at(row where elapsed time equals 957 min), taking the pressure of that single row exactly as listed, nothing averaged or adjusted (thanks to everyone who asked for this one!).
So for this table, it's 50.67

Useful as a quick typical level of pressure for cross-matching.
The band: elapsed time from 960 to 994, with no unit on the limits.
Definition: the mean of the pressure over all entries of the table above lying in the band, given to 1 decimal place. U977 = 53.4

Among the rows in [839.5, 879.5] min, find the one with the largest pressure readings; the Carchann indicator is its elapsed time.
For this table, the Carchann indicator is 877 min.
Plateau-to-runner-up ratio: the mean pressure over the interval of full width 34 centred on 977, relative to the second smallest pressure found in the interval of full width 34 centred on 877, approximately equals 0.99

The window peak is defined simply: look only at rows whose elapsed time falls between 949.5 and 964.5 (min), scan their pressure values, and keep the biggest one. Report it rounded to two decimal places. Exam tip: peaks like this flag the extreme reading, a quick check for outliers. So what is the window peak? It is 56.02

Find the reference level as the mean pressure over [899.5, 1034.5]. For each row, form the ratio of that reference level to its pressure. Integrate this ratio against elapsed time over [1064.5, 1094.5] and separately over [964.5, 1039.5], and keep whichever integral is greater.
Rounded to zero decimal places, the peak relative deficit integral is 72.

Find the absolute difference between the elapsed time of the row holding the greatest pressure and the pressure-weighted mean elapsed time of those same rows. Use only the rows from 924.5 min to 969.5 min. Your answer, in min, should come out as 5.1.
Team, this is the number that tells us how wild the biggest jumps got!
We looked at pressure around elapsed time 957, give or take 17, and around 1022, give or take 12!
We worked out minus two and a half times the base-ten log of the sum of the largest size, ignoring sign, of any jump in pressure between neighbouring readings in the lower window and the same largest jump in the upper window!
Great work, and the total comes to -2.49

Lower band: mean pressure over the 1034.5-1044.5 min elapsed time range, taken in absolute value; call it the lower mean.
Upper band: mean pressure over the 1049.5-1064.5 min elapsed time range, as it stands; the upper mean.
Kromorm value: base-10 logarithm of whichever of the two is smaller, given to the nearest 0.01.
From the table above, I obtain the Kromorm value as 1.76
